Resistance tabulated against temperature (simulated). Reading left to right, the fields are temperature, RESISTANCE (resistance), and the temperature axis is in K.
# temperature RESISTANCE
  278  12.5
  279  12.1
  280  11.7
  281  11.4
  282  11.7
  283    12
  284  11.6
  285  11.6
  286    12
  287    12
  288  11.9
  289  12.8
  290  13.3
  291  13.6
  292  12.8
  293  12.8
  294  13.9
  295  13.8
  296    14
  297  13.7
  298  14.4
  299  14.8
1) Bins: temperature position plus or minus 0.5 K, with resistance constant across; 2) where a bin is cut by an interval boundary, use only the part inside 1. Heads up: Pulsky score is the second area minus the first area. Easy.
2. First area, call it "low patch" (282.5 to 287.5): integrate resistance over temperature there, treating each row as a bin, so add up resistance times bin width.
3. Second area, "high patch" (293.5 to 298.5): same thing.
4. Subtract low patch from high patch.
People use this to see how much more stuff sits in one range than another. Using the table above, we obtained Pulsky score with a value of 10.6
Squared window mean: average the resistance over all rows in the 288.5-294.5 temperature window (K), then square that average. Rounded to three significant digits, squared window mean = 174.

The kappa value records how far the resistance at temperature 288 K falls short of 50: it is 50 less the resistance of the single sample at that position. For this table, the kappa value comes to 38.1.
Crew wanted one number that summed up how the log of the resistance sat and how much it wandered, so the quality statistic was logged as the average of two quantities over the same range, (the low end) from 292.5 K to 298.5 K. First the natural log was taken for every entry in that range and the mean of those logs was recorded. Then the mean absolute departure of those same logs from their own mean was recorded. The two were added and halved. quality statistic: 1.32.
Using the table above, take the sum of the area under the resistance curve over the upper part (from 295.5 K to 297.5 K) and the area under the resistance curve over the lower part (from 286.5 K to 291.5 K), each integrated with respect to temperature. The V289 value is 91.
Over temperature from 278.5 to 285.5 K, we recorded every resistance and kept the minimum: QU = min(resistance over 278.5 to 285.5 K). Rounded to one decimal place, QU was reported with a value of 11.4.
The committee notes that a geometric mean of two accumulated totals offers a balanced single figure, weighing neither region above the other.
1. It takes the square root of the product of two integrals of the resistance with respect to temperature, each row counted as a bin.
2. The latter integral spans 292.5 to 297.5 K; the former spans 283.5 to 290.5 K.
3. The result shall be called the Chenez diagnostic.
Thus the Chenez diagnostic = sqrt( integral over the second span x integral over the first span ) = 76.2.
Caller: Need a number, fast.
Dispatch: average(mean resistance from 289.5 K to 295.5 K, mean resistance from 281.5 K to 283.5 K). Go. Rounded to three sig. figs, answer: 12.6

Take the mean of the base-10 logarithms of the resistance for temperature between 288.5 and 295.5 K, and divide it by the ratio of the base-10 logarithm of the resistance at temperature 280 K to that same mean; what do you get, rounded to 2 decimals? 1.18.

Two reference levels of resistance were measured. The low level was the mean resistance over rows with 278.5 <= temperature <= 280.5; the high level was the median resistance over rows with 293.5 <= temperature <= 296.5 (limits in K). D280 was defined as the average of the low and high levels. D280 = 12.9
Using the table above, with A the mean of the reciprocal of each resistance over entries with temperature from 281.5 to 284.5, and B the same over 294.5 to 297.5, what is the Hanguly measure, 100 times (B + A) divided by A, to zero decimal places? 185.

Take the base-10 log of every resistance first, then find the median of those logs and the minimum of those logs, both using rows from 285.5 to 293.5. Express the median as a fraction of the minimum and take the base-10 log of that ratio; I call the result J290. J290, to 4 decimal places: 0.0126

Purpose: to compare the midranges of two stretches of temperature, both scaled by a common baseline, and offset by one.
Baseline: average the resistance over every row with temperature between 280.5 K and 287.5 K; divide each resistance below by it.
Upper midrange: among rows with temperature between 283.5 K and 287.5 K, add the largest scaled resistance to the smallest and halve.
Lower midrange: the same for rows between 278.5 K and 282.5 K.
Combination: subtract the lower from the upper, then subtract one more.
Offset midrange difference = -1.00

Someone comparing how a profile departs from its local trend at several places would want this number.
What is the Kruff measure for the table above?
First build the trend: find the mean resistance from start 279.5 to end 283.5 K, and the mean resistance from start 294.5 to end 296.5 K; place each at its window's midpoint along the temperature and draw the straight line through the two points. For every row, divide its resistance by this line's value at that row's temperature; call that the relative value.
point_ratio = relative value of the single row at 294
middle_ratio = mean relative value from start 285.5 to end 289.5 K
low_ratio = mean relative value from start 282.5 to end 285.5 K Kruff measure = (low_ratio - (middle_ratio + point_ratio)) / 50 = -0.0202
